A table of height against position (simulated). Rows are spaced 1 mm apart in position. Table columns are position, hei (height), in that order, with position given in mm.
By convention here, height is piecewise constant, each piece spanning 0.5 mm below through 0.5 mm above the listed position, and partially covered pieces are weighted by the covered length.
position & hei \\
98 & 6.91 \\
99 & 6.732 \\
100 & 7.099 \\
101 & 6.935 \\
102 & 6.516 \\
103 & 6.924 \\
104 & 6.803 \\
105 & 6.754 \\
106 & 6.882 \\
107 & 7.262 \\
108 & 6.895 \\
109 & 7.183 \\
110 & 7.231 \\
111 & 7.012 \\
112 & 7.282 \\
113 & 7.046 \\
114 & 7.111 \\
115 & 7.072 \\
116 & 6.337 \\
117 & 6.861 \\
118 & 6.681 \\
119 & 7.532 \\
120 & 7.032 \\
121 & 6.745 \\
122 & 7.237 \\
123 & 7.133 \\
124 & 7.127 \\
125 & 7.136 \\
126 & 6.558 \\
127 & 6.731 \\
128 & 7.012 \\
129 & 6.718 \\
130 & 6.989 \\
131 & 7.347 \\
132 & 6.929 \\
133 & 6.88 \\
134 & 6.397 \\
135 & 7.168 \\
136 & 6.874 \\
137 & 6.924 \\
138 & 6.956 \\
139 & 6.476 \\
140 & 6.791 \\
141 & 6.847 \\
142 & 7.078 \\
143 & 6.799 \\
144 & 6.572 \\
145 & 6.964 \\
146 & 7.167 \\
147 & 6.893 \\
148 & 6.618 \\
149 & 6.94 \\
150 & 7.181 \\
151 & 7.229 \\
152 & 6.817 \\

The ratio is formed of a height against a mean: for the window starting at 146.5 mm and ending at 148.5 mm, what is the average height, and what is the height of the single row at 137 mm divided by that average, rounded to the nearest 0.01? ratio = 1.02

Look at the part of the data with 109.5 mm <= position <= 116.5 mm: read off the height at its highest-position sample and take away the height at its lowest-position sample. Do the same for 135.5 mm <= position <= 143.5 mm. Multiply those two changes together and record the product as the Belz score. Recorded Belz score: 0.07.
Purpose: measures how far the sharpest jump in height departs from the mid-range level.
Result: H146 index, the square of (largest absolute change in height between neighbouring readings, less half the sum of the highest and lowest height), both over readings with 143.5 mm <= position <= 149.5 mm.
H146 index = 42.0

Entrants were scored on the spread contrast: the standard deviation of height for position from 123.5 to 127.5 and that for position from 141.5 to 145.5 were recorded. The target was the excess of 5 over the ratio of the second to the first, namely 4.2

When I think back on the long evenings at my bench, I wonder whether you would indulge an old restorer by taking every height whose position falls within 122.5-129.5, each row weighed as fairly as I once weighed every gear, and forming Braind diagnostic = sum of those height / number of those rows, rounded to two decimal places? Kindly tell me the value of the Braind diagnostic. 6.92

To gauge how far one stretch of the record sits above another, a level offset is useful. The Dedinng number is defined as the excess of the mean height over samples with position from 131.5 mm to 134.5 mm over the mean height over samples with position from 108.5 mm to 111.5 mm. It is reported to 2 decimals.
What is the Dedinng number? -0.41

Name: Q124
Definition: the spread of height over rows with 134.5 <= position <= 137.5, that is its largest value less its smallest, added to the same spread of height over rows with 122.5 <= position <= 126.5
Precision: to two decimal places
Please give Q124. 0.87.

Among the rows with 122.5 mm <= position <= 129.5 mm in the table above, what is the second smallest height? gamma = 6.718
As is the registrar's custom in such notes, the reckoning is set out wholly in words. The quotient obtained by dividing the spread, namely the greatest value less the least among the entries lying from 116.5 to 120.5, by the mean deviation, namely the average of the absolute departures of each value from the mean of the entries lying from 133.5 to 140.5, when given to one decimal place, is 4.1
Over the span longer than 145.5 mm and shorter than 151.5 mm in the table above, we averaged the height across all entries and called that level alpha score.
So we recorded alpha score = 7.00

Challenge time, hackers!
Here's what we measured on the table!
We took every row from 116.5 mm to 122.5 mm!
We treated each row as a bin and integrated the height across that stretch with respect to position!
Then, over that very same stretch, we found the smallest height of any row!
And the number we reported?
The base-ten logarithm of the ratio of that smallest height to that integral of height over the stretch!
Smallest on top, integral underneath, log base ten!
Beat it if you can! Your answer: -0.799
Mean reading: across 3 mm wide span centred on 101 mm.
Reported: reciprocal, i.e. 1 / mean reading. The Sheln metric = 0.146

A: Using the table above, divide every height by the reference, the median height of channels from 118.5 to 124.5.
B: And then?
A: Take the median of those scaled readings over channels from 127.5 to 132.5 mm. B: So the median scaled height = 0.980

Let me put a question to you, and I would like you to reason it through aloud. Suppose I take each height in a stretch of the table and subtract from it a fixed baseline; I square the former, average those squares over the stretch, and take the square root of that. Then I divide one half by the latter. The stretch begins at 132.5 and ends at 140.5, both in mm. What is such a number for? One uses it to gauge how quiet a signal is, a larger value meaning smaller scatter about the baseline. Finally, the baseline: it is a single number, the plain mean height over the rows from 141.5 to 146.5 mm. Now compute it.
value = 1.91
